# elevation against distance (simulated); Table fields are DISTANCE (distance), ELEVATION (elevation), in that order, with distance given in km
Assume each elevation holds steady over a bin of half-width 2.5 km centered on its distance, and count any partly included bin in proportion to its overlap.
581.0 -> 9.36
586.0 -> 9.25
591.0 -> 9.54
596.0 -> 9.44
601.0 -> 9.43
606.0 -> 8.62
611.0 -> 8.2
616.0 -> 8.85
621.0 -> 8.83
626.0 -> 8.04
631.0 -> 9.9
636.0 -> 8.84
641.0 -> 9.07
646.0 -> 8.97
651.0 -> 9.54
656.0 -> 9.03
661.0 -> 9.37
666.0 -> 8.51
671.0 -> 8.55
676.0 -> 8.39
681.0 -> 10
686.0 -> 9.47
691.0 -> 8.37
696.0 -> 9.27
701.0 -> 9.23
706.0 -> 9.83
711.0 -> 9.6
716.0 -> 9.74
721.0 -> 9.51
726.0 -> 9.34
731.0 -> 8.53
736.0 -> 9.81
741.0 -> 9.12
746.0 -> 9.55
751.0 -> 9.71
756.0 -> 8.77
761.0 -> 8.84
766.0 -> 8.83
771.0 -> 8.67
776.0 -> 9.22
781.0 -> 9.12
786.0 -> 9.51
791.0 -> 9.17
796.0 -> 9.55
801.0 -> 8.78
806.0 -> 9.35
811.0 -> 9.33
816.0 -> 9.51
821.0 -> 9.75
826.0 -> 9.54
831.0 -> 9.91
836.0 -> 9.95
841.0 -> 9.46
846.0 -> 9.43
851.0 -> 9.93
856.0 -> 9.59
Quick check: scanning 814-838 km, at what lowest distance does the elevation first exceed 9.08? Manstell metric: 816.0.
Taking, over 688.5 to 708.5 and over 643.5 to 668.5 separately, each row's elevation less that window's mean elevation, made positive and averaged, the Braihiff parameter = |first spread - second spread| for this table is 0.11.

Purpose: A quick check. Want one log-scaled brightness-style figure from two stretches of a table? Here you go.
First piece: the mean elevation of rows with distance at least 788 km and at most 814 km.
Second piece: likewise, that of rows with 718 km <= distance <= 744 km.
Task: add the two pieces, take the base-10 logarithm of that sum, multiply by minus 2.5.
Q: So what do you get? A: -3.17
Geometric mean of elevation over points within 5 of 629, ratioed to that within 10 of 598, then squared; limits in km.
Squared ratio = 0.93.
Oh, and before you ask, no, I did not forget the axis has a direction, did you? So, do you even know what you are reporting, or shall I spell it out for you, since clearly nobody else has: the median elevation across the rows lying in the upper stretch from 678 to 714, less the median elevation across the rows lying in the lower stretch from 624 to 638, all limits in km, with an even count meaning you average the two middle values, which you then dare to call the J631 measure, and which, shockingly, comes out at 0.6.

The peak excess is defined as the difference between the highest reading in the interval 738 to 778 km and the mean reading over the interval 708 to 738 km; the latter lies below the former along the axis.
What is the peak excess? 0.3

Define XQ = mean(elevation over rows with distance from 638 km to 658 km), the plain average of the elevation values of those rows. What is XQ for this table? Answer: 9.15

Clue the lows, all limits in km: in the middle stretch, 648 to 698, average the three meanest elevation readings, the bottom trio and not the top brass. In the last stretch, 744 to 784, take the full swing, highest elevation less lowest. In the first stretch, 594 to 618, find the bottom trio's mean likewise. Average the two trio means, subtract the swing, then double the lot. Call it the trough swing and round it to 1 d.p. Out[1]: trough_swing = 14.9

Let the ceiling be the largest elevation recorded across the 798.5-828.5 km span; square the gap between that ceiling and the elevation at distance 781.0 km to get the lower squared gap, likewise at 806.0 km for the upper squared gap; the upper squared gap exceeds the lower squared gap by -0.2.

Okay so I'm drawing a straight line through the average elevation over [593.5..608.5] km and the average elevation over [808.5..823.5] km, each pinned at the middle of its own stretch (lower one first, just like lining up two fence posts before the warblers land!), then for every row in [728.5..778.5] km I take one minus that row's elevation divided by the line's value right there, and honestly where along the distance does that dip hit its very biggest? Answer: 731.0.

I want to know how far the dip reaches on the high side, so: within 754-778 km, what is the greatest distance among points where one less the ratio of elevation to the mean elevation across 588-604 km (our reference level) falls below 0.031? 776.0 km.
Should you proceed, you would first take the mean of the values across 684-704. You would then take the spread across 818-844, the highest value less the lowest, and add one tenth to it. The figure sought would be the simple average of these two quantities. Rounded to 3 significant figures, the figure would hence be 4.84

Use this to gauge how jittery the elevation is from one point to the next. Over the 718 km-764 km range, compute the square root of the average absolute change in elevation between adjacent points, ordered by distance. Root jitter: 0.75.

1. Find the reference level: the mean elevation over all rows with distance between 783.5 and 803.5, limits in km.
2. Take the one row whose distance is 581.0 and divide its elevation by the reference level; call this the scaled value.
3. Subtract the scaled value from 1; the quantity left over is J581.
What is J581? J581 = -0.012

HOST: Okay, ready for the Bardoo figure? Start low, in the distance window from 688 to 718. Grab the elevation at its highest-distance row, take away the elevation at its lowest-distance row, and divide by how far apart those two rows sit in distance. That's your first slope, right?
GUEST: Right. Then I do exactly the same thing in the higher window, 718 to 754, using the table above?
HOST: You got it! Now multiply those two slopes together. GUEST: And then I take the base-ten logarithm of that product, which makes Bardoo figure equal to -3.44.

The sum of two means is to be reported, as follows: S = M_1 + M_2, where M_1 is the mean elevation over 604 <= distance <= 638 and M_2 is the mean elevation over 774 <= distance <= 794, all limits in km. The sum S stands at 18.0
